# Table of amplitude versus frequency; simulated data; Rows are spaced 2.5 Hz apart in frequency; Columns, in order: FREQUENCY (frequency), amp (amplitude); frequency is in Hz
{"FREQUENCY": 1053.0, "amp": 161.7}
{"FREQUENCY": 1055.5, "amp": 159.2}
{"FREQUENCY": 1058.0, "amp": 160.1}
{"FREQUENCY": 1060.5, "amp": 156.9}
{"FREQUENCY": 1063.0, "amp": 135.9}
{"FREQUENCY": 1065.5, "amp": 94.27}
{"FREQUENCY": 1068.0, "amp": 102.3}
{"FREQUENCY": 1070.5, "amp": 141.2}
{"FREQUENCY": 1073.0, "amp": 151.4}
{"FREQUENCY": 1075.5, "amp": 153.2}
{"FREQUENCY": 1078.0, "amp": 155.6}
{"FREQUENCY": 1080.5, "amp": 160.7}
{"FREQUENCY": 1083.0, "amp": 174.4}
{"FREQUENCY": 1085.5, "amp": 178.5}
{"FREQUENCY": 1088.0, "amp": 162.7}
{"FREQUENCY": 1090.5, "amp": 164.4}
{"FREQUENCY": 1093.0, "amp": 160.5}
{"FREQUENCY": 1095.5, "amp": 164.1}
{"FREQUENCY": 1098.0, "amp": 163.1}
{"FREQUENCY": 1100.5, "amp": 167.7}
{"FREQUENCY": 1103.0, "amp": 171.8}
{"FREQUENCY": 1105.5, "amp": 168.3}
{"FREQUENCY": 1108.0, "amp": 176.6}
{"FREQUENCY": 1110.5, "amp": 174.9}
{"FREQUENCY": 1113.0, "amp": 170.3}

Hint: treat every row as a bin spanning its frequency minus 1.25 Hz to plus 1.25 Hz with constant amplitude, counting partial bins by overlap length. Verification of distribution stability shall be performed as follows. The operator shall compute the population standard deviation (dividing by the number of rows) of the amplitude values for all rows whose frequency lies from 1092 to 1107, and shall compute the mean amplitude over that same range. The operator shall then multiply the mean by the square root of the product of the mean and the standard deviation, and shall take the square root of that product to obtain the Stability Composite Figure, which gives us 64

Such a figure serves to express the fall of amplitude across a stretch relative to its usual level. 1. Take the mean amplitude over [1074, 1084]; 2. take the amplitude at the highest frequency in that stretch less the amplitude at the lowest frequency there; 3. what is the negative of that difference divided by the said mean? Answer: -0.13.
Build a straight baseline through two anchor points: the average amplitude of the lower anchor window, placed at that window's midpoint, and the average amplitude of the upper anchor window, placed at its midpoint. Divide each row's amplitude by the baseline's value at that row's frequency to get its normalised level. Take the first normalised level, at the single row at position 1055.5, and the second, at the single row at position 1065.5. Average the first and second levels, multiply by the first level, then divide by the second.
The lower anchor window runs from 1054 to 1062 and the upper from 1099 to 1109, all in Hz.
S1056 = 1.37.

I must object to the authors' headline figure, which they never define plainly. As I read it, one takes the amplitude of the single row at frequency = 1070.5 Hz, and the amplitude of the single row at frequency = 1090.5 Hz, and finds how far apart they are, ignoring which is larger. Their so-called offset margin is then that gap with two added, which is 25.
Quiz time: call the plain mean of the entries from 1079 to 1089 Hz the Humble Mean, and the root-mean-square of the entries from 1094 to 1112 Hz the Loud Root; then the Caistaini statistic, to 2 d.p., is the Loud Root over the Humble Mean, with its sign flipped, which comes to -1.00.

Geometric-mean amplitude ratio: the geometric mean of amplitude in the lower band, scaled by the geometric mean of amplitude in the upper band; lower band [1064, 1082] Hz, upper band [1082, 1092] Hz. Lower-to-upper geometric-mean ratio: 0.79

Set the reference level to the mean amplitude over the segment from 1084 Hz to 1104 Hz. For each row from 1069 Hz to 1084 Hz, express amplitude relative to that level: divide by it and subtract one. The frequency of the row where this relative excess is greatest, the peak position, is 1083.0 Hz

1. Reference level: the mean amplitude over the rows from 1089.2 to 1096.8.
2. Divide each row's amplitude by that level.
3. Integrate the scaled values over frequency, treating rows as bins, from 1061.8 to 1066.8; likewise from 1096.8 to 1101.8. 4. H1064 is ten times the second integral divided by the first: 14.4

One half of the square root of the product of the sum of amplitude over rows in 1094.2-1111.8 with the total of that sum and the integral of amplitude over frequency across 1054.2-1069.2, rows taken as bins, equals 976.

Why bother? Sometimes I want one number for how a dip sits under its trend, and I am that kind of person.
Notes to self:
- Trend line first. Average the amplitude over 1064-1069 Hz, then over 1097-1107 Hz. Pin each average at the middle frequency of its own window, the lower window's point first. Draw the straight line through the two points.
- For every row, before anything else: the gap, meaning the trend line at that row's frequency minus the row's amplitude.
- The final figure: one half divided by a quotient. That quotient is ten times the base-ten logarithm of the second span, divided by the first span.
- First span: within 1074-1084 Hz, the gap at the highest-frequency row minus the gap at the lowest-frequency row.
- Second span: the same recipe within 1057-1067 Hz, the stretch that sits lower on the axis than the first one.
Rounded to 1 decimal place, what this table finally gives -0.2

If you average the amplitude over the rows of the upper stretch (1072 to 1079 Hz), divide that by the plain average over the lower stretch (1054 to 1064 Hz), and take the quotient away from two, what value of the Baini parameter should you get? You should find 1.00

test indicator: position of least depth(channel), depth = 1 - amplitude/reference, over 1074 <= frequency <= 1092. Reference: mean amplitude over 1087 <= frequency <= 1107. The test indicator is 1085.5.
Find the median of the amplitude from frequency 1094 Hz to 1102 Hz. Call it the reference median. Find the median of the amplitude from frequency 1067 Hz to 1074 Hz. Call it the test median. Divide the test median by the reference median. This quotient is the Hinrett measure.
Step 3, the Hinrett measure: 0.860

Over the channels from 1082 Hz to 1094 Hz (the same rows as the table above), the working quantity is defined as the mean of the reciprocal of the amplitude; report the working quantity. 0.0060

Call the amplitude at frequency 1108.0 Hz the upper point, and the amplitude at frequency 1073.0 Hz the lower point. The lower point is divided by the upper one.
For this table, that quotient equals 0.86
